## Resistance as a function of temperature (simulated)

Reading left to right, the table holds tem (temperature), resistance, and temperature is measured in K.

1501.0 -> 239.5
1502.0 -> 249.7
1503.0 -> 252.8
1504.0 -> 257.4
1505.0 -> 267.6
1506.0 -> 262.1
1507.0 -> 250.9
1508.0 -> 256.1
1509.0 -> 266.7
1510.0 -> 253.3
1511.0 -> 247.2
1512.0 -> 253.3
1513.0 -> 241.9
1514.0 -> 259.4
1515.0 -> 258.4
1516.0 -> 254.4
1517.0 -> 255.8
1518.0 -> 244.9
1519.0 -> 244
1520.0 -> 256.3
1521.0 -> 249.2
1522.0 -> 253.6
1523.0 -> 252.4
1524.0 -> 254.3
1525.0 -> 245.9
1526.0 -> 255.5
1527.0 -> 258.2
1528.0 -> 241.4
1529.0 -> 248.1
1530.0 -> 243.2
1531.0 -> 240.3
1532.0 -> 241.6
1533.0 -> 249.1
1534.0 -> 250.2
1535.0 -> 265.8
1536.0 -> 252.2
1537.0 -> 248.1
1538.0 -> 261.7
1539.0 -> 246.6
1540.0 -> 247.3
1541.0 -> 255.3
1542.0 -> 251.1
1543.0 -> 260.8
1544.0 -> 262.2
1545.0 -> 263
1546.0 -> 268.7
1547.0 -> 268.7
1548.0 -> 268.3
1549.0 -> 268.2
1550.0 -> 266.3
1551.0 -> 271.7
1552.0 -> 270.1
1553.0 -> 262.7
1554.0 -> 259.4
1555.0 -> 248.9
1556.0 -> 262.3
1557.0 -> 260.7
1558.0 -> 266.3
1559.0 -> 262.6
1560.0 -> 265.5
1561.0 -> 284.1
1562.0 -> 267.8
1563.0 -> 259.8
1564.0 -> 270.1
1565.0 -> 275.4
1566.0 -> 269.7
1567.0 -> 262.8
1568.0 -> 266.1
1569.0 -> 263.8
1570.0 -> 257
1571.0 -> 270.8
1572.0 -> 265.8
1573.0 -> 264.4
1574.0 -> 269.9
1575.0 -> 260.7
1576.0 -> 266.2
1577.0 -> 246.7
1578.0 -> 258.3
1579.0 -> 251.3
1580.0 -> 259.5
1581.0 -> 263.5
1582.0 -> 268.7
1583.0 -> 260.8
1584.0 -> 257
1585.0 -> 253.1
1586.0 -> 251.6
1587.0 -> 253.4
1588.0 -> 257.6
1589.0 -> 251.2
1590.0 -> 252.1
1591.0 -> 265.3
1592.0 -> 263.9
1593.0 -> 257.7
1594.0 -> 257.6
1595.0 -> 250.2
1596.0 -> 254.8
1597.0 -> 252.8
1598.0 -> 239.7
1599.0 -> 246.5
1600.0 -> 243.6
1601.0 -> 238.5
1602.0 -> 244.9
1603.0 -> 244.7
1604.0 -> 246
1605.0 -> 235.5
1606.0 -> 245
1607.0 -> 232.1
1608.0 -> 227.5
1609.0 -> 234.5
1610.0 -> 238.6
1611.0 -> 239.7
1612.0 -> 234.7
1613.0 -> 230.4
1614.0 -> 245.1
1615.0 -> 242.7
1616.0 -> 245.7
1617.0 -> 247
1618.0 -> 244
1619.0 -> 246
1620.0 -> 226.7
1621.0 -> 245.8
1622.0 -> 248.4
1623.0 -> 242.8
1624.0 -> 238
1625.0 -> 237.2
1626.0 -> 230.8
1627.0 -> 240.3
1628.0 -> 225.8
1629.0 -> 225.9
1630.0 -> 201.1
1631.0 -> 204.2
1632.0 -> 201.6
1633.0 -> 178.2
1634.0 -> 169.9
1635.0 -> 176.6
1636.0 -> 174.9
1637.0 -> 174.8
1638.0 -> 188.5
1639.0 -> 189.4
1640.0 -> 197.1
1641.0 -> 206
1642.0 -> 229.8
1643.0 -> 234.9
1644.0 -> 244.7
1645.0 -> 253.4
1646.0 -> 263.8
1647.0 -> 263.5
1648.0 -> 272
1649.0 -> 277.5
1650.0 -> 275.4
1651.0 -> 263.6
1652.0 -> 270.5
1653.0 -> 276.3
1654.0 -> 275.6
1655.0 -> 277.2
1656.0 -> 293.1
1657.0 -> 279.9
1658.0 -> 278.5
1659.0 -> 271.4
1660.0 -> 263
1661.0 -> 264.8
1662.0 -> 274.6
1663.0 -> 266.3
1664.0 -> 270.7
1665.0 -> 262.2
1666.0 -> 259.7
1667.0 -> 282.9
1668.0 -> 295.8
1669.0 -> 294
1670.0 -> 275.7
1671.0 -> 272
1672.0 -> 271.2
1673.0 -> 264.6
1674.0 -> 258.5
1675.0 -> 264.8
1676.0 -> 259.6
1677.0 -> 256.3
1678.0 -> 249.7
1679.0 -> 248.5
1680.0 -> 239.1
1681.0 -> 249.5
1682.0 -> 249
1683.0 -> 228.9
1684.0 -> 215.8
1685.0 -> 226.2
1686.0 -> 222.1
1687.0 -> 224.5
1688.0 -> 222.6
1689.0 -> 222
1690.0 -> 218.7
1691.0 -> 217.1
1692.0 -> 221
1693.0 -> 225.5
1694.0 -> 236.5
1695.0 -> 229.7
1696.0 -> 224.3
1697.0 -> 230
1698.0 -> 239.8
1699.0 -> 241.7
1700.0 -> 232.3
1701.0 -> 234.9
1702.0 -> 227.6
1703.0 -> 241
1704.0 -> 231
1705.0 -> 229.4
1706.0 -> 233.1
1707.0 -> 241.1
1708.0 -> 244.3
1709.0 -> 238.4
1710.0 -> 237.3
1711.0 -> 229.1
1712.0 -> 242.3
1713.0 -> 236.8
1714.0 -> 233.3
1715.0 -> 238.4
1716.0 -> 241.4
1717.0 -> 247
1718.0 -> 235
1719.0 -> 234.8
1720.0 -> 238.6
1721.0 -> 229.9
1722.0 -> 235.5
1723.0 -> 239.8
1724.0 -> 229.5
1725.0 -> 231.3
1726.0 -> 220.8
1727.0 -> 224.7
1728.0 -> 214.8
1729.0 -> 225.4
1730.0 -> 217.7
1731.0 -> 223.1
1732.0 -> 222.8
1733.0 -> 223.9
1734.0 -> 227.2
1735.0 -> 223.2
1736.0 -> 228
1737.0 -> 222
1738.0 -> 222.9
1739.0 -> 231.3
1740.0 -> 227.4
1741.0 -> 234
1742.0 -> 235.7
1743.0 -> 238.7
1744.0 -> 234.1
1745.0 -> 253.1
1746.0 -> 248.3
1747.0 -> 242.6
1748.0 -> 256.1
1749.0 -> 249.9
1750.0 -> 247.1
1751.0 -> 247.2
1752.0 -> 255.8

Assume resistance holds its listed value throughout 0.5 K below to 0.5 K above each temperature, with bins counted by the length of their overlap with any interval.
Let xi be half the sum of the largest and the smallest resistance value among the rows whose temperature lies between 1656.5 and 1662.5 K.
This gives 271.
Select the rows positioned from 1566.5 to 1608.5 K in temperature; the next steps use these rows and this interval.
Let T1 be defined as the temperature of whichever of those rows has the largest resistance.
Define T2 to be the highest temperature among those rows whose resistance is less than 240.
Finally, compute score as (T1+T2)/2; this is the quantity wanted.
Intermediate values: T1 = 1571.0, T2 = 1608.0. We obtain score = 1589.5 K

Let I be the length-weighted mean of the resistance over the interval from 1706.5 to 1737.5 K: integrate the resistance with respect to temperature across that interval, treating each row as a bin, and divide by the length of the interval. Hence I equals 232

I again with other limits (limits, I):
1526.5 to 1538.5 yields 250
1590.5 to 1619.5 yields 245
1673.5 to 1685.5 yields 245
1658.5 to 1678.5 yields 269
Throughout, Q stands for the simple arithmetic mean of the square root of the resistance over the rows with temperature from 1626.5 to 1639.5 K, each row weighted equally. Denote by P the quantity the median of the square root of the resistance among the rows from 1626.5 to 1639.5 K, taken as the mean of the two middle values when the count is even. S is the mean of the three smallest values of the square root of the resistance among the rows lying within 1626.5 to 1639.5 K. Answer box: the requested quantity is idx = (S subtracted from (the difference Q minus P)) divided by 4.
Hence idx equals -3.23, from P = 13.8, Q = 14.0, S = 13.2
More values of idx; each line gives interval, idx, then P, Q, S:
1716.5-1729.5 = -3.71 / 15.2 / 15.2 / 14.8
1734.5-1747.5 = -3.73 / 15.3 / 15.3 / 14.9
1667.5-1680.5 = -3.91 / 16.3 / 16.3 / 15.7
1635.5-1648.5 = -3.42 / 15.2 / 14.9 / 13.4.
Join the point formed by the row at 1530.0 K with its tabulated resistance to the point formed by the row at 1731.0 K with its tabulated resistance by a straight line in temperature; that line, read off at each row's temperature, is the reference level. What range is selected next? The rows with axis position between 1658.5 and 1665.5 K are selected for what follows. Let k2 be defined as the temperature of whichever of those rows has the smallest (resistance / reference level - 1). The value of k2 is 1665.0 K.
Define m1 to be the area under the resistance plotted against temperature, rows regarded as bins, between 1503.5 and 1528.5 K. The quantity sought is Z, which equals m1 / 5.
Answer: 1268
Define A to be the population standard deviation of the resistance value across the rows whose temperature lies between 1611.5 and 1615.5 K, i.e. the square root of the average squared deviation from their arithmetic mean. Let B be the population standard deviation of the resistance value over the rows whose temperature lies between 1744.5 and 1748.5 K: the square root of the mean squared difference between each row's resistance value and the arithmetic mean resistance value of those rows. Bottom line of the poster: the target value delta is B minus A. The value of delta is -0.8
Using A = 5.94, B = 5.1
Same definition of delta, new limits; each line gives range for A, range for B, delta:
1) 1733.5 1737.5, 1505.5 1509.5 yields 3.4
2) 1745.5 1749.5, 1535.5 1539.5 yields 1.1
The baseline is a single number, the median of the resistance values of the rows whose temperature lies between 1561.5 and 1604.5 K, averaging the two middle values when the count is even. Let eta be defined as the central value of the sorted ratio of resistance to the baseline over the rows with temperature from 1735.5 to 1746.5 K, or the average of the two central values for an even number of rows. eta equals 0.91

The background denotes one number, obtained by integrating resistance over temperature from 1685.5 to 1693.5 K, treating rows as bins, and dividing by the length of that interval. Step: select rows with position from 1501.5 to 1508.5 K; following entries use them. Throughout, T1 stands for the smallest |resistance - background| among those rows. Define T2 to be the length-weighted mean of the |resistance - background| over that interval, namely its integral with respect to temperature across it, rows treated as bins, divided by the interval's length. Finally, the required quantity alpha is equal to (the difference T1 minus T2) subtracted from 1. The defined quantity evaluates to 8.0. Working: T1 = 28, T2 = 35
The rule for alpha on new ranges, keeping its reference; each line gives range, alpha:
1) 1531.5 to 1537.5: 10.6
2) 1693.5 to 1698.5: 8.8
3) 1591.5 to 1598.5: 15.1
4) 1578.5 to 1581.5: 7.8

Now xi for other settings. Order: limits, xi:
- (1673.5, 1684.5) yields 240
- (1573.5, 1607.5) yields 251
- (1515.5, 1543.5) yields 253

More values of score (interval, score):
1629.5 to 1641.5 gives 1641.0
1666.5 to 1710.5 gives 1689.0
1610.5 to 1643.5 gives 1632.5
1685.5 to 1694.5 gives 1694.0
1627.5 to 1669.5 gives 1655.5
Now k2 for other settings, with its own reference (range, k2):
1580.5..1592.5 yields 1589.0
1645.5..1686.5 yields 1684.0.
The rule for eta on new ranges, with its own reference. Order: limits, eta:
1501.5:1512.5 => 0.98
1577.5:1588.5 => 1.00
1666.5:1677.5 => 1.05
